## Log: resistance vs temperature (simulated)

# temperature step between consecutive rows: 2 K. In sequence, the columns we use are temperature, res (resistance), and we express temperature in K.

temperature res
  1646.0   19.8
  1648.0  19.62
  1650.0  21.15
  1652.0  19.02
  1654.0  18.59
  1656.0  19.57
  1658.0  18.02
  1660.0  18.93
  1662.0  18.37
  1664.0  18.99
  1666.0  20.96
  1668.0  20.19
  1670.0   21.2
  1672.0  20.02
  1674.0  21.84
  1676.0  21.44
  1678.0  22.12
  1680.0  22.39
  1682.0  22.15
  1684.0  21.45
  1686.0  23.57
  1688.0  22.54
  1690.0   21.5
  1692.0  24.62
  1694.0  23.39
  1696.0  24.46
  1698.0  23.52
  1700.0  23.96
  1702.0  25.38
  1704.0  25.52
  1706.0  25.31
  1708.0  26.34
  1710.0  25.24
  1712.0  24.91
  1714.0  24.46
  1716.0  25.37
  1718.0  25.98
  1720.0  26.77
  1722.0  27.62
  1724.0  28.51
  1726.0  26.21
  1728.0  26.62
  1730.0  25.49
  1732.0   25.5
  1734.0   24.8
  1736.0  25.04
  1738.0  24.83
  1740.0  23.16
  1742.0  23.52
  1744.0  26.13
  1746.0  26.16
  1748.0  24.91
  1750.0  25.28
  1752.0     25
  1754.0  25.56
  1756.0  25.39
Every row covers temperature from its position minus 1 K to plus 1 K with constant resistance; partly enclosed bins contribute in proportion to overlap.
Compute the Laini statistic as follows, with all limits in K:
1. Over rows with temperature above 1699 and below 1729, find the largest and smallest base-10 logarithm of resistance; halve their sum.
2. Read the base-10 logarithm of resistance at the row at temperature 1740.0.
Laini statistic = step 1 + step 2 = 2.78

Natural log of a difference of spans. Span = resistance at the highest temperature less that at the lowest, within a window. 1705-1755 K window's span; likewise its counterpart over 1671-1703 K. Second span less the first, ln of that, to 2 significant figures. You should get 1.6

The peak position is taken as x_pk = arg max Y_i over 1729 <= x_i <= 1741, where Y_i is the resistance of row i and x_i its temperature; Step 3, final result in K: 1732.0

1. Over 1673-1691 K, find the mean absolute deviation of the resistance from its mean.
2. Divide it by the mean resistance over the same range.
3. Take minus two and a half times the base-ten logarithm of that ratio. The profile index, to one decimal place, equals 4.1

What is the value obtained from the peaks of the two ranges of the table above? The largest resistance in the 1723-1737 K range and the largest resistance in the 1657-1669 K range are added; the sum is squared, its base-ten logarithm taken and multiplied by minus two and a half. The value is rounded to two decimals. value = -8.47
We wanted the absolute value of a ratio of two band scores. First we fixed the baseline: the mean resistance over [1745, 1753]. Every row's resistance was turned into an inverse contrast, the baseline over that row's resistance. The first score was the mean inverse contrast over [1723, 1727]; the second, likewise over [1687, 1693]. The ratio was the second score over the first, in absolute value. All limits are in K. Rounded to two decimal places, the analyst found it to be 1.20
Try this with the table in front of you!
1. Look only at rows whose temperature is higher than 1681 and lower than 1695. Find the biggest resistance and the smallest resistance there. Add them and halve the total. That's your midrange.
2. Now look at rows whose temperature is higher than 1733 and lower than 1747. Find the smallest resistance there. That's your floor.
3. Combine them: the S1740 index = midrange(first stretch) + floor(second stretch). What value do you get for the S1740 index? 46.2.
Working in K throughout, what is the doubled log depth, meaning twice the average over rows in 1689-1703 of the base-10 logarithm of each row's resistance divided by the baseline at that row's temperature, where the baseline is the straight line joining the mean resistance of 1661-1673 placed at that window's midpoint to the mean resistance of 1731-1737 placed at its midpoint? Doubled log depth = 0.061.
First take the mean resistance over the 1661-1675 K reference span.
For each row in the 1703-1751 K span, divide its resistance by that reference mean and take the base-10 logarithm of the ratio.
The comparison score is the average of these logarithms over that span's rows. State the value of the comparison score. 0.10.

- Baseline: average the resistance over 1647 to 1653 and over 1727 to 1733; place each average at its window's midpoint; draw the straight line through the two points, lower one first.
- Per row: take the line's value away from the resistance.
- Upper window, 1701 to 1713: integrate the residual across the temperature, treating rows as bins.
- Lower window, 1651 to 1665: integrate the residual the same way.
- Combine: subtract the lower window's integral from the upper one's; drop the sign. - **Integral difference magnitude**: 40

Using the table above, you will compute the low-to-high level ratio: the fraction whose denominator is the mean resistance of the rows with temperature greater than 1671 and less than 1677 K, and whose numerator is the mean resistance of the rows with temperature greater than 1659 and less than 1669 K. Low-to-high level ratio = 0.924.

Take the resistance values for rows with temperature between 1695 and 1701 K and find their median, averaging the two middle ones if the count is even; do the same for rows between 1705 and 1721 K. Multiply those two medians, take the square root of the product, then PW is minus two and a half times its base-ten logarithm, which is -3.48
